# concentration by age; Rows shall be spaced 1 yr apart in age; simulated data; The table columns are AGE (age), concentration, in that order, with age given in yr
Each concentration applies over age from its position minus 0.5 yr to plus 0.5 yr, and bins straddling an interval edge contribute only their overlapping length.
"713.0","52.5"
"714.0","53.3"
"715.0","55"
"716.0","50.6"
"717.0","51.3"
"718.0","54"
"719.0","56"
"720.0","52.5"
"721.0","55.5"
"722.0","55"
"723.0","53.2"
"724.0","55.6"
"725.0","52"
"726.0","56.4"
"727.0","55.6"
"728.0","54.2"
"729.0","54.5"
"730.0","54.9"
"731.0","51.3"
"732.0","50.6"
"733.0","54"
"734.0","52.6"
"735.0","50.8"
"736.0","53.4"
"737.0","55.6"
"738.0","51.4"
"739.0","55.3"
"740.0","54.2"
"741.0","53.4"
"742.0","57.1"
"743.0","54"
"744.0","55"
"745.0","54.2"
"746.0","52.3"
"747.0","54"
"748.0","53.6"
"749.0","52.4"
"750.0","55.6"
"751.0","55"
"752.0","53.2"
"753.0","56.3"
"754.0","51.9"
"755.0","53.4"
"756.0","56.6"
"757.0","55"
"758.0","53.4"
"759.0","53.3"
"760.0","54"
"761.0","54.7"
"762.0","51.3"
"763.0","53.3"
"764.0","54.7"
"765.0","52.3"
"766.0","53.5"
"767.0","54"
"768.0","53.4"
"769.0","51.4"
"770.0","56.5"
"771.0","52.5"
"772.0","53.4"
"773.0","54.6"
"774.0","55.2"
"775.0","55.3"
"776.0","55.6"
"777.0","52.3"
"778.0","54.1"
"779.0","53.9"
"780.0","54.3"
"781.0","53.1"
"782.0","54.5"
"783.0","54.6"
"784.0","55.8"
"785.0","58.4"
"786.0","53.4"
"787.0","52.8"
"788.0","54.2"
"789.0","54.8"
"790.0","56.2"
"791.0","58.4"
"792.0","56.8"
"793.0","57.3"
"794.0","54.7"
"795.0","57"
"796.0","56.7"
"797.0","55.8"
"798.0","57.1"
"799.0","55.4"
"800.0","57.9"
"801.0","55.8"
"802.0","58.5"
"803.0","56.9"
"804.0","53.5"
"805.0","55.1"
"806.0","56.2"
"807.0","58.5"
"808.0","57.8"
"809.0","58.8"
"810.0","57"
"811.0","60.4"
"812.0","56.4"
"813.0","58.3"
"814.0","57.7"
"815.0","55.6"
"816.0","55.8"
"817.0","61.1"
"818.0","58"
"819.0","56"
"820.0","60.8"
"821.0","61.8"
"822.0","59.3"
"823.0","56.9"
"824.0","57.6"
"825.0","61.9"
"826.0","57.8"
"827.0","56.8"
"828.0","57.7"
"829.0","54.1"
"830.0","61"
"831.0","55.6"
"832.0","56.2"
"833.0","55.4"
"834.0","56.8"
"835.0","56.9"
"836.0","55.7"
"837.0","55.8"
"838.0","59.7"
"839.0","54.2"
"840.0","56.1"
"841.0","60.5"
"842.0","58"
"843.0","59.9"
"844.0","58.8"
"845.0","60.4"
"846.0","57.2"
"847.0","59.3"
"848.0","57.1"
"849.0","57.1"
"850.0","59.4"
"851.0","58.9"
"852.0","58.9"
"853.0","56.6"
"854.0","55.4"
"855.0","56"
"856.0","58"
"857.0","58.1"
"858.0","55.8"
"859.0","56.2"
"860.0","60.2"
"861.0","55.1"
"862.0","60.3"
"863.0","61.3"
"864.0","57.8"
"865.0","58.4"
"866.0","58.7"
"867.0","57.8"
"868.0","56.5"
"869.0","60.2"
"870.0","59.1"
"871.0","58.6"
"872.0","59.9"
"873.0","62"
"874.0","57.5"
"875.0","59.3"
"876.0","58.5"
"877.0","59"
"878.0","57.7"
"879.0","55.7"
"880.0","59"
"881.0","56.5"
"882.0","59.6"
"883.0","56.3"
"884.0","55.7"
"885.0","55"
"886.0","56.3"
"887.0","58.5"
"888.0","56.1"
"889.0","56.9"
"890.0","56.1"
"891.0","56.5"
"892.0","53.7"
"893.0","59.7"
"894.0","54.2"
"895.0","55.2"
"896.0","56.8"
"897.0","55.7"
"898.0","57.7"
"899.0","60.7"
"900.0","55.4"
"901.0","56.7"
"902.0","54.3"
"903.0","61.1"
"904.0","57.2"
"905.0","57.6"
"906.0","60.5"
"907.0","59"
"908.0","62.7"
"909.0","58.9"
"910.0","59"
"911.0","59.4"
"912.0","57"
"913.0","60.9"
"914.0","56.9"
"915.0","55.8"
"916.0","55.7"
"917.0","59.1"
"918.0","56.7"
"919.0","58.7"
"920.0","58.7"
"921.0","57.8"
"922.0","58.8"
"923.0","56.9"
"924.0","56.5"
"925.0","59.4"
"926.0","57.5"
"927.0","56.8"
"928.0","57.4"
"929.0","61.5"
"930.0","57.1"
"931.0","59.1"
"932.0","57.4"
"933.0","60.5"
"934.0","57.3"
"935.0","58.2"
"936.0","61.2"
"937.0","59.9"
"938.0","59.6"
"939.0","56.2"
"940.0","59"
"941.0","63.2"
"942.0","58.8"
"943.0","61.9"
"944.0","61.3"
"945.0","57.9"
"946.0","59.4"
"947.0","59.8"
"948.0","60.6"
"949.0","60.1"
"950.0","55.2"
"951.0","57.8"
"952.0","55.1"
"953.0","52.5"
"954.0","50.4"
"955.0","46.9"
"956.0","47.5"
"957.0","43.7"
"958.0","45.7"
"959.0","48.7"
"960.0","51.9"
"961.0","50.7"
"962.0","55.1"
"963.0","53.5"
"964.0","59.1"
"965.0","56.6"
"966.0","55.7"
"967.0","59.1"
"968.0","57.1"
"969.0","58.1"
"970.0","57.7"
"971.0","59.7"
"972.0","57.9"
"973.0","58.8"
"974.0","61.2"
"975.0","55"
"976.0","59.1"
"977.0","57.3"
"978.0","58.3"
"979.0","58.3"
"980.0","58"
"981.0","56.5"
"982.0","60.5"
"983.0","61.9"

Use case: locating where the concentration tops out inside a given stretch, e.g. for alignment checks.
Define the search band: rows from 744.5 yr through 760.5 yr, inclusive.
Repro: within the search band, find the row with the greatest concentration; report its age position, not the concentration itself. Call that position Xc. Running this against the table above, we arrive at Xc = 756.0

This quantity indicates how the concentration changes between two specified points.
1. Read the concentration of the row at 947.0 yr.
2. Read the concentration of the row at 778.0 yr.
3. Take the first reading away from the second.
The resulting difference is -6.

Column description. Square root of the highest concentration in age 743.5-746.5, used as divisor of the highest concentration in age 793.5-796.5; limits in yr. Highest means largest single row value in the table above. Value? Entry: 7.69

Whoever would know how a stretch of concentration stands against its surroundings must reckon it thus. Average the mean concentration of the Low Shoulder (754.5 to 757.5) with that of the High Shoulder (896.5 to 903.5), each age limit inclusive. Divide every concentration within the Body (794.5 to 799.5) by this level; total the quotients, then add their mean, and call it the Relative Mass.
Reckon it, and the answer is 6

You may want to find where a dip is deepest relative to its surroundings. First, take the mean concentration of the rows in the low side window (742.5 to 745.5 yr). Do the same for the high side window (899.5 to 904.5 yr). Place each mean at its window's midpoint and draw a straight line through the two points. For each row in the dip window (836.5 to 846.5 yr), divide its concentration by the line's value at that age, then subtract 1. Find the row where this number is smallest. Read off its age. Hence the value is 839.0 yr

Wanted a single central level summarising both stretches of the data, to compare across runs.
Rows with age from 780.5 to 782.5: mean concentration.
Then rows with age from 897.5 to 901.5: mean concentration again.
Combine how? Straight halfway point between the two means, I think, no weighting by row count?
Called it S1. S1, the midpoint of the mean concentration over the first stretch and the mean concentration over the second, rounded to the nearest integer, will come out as 56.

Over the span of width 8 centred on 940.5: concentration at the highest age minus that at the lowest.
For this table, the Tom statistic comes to 1.4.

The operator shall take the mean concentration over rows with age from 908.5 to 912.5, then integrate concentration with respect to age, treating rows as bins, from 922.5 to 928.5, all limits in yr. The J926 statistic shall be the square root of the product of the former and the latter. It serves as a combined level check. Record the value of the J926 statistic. 142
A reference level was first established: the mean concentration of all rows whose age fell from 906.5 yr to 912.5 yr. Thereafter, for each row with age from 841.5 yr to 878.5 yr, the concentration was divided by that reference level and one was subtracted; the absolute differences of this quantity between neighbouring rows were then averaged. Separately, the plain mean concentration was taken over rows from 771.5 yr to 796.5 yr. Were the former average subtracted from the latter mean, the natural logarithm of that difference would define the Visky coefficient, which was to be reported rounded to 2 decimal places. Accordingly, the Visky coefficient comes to 4.01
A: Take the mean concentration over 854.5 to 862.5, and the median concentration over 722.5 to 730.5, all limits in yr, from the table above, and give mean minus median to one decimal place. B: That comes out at 2.8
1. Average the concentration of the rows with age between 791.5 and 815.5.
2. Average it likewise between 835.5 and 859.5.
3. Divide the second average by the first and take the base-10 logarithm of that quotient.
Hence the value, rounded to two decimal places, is 0.01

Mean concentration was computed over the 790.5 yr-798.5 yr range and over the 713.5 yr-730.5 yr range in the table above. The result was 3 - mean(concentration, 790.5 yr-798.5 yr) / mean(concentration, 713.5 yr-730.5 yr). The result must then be 1.951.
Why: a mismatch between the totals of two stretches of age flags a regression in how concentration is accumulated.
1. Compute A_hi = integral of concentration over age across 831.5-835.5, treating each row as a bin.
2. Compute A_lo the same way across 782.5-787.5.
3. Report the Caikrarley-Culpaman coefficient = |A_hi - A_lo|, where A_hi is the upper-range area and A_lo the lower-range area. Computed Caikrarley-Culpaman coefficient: 50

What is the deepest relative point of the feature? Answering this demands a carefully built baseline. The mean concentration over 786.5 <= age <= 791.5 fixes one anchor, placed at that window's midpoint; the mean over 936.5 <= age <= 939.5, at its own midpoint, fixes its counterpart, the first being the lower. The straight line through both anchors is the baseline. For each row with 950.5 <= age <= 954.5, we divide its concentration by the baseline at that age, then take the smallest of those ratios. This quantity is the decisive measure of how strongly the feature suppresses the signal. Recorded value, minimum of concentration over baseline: 0.86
